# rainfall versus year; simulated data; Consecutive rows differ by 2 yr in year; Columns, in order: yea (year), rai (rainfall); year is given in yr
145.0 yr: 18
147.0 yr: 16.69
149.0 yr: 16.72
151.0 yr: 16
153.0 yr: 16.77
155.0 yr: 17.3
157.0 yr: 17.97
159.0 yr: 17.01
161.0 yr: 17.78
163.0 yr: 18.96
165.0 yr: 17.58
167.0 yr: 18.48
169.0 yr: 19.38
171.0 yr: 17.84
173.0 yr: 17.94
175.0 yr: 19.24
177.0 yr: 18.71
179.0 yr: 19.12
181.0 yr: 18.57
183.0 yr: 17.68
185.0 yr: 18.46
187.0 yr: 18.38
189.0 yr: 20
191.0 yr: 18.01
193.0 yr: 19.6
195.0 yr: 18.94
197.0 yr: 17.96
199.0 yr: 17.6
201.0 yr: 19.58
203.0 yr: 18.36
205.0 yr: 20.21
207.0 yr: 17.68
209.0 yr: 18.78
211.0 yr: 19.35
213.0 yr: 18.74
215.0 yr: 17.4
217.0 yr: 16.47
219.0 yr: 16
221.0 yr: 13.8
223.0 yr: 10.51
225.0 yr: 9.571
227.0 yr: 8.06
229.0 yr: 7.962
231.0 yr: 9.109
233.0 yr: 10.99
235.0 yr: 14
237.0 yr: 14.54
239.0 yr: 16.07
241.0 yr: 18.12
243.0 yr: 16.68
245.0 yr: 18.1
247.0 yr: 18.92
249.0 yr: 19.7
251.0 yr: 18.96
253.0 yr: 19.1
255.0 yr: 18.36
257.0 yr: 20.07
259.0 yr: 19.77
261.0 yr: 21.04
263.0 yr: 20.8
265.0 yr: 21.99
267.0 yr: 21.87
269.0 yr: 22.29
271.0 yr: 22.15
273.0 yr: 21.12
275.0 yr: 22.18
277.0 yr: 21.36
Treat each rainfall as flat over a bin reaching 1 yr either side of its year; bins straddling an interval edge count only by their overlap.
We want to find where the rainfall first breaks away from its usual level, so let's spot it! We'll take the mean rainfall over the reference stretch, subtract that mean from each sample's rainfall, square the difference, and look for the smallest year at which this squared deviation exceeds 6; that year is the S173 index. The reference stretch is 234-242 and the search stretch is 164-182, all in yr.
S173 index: 167.0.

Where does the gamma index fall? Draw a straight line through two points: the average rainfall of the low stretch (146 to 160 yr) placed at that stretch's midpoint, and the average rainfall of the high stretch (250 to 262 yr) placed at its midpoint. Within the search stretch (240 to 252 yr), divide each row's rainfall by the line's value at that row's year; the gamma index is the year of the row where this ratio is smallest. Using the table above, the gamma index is 243.0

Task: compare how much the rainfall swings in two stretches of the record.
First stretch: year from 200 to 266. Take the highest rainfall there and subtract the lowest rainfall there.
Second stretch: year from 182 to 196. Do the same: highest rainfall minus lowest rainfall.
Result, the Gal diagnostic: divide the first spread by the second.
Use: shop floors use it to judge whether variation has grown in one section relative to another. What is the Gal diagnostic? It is 6.0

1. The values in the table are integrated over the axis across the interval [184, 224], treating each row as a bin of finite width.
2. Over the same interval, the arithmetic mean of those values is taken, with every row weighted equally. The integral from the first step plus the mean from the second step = 729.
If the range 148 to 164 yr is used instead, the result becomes 294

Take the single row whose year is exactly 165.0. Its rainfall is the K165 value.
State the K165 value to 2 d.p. 17.58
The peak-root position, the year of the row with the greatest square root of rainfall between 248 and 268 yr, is 265.0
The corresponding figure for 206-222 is 211.0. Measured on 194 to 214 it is 205.0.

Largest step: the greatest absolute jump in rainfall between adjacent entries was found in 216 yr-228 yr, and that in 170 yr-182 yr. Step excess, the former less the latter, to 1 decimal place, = 2.0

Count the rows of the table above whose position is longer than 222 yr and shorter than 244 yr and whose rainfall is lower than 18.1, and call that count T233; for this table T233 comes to 10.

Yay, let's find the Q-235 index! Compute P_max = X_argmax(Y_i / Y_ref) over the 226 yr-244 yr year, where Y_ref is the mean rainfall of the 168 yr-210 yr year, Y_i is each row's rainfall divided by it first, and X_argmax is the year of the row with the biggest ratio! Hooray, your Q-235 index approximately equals 241.0 yr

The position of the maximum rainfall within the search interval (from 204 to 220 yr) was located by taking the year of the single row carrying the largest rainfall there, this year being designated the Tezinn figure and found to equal 205.0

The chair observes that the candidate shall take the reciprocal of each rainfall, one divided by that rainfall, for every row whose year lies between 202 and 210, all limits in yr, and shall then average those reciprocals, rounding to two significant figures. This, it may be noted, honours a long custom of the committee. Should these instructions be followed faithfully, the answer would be 0.053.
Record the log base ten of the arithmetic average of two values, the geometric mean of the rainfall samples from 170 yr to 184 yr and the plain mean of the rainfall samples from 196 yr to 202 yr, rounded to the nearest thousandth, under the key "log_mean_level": 1.265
